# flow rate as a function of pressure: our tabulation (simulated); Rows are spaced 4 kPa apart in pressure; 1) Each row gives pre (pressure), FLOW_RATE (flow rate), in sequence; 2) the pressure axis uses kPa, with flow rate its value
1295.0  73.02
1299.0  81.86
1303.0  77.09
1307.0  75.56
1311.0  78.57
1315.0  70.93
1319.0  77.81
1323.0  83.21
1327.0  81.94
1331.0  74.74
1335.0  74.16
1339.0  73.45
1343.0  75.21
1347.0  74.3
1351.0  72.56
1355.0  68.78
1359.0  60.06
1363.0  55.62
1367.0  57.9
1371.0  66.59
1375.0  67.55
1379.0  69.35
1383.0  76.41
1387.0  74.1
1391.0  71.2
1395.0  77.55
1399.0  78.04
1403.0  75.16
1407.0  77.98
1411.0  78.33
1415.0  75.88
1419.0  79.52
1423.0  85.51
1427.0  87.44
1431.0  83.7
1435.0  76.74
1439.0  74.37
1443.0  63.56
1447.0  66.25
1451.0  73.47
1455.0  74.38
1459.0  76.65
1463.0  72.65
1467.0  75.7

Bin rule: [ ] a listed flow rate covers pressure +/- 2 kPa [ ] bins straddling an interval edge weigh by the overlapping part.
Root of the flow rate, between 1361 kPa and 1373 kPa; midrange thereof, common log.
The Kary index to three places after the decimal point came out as 0.893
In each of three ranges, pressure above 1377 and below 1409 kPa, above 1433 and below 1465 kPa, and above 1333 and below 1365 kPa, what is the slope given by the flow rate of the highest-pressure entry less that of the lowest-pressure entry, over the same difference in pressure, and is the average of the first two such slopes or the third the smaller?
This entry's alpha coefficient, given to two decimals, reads -0.66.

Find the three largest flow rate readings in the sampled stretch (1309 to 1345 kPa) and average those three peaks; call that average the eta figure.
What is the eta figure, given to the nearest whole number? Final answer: 81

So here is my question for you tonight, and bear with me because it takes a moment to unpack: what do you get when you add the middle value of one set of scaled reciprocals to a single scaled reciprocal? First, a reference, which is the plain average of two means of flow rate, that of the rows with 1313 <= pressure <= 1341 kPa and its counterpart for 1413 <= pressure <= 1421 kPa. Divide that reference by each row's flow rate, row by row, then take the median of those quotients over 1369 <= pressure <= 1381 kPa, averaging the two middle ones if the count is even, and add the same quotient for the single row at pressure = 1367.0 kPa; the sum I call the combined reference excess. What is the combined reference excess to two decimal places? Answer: 2.47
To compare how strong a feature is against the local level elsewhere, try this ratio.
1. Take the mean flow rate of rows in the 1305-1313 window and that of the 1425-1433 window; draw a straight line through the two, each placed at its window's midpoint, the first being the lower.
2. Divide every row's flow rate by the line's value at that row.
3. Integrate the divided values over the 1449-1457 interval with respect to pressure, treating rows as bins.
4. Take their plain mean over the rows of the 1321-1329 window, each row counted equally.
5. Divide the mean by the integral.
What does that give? 0.156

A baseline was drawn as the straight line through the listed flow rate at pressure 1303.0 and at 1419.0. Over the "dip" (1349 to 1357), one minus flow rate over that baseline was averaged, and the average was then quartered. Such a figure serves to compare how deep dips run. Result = 0.024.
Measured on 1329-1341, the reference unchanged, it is 0.012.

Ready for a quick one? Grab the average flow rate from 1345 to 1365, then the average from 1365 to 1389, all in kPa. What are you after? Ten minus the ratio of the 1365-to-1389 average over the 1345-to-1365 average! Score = 8.96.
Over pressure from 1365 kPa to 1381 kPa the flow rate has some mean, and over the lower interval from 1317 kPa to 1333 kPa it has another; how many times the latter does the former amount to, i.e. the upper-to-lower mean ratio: 0.8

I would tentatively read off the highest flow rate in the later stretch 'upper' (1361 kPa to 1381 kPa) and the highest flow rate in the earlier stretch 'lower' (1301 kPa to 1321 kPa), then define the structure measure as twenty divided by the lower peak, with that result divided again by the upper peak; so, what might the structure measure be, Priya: 0.0037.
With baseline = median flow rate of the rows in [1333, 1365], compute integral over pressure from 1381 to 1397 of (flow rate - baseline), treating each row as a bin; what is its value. 29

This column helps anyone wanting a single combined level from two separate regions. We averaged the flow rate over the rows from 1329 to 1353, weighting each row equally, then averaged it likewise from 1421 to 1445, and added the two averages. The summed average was 153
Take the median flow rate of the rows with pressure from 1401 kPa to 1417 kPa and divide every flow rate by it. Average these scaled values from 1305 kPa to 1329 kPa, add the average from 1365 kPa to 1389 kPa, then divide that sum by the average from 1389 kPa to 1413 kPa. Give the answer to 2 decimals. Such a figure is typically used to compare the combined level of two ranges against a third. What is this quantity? 1.92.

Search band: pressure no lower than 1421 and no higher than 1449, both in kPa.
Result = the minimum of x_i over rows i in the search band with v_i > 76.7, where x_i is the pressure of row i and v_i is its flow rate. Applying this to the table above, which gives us 1423.0 kPa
